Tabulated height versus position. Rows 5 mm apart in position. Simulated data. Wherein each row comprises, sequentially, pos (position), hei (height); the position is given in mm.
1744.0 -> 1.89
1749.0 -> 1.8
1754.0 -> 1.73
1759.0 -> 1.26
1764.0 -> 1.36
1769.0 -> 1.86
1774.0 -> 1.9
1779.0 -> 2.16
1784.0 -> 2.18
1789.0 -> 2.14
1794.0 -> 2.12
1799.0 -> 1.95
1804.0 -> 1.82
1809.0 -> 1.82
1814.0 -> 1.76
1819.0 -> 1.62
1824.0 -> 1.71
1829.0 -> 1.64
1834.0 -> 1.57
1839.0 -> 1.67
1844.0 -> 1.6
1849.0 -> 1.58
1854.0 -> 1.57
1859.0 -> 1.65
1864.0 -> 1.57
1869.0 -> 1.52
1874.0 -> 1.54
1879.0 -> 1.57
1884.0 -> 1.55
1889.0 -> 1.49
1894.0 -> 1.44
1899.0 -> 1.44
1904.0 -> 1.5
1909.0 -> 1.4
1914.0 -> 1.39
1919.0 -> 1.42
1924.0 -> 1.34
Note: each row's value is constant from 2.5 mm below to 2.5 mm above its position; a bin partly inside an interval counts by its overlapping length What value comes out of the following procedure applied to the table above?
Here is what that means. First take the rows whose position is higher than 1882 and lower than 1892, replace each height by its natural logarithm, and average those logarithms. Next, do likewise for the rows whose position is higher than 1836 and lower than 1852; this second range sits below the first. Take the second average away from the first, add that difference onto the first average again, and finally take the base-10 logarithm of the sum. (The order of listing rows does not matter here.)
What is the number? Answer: -0.45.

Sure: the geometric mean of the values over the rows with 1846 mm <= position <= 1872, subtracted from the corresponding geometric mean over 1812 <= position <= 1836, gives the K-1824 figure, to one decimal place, 0.1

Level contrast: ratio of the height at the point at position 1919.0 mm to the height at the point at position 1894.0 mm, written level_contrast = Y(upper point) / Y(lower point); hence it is 0.99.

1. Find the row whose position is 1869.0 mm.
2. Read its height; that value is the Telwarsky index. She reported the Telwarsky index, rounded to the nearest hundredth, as 1.52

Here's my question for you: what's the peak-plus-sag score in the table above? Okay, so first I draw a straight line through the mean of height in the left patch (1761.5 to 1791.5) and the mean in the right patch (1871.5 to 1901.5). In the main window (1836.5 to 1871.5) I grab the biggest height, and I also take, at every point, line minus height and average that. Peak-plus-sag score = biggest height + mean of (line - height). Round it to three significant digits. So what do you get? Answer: 1.71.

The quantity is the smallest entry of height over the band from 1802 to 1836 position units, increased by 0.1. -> 1.67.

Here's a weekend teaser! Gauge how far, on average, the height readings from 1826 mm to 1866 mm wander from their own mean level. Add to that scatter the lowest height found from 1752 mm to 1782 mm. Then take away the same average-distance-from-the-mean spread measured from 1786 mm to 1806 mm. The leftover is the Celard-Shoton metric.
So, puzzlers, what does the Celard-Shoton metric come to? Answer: 1.17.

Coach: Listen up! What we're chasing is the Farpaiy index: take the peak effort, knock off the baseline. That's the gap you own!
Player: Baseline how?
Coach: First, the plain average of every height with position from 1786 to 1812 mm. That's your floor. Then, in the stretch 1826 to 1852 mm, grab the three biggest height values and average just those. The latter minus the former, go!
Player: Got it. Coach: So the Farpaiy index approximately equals -0.33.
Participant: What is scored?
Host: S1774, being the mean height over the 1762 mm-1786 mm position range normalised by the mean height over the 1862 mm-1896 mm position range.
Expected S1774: 1.24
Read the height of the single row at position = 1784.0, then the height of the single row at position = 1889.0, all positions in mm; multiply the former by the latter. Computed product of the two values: 3.2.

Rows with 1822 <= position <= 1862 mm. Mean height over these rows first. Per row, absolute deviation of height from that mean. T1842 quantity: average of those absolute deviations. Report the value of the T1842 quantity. 0.044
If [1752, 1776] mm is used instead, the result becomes 0.250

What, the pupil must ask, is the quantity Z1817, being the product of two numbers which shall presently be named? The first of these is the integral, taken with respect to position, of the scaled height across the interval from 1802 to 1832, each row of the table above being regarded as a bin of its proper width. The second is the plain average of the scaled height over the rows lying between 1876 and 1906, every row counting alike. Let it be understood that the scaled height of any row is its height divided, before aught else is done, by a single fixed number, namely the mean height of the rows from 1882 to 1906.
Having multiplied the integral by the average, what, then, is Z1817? 35.3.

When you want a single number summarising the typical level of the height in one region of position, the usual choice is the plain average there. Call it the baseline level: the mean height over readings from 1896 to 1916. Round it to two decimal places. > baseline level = 1.43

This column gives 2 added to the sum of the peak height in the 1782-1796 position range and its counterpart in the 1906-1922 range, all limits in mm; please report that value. 5.6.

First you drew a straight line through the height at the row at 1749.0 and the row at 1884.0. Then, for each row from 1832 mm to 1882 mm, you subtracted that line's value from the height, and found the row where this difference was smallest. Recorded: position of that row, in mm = 1834.0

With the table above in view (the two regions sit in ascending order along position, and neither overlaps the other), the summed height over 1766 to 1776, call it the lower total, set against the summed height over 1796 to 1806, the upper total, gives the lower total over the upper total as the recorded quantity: 1.00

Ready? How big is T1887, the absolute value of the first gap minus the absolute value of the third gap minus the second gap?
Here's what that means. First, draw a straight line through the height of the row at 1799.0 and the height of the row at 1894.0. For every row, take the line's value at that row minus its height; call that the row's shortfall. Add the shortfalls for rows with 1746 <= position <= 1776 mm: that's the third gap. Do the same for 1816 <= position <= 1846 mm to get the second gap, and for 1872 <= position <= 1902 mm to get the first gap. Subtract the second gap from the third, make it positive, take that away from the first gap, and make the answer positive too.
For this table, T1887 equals 2.3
